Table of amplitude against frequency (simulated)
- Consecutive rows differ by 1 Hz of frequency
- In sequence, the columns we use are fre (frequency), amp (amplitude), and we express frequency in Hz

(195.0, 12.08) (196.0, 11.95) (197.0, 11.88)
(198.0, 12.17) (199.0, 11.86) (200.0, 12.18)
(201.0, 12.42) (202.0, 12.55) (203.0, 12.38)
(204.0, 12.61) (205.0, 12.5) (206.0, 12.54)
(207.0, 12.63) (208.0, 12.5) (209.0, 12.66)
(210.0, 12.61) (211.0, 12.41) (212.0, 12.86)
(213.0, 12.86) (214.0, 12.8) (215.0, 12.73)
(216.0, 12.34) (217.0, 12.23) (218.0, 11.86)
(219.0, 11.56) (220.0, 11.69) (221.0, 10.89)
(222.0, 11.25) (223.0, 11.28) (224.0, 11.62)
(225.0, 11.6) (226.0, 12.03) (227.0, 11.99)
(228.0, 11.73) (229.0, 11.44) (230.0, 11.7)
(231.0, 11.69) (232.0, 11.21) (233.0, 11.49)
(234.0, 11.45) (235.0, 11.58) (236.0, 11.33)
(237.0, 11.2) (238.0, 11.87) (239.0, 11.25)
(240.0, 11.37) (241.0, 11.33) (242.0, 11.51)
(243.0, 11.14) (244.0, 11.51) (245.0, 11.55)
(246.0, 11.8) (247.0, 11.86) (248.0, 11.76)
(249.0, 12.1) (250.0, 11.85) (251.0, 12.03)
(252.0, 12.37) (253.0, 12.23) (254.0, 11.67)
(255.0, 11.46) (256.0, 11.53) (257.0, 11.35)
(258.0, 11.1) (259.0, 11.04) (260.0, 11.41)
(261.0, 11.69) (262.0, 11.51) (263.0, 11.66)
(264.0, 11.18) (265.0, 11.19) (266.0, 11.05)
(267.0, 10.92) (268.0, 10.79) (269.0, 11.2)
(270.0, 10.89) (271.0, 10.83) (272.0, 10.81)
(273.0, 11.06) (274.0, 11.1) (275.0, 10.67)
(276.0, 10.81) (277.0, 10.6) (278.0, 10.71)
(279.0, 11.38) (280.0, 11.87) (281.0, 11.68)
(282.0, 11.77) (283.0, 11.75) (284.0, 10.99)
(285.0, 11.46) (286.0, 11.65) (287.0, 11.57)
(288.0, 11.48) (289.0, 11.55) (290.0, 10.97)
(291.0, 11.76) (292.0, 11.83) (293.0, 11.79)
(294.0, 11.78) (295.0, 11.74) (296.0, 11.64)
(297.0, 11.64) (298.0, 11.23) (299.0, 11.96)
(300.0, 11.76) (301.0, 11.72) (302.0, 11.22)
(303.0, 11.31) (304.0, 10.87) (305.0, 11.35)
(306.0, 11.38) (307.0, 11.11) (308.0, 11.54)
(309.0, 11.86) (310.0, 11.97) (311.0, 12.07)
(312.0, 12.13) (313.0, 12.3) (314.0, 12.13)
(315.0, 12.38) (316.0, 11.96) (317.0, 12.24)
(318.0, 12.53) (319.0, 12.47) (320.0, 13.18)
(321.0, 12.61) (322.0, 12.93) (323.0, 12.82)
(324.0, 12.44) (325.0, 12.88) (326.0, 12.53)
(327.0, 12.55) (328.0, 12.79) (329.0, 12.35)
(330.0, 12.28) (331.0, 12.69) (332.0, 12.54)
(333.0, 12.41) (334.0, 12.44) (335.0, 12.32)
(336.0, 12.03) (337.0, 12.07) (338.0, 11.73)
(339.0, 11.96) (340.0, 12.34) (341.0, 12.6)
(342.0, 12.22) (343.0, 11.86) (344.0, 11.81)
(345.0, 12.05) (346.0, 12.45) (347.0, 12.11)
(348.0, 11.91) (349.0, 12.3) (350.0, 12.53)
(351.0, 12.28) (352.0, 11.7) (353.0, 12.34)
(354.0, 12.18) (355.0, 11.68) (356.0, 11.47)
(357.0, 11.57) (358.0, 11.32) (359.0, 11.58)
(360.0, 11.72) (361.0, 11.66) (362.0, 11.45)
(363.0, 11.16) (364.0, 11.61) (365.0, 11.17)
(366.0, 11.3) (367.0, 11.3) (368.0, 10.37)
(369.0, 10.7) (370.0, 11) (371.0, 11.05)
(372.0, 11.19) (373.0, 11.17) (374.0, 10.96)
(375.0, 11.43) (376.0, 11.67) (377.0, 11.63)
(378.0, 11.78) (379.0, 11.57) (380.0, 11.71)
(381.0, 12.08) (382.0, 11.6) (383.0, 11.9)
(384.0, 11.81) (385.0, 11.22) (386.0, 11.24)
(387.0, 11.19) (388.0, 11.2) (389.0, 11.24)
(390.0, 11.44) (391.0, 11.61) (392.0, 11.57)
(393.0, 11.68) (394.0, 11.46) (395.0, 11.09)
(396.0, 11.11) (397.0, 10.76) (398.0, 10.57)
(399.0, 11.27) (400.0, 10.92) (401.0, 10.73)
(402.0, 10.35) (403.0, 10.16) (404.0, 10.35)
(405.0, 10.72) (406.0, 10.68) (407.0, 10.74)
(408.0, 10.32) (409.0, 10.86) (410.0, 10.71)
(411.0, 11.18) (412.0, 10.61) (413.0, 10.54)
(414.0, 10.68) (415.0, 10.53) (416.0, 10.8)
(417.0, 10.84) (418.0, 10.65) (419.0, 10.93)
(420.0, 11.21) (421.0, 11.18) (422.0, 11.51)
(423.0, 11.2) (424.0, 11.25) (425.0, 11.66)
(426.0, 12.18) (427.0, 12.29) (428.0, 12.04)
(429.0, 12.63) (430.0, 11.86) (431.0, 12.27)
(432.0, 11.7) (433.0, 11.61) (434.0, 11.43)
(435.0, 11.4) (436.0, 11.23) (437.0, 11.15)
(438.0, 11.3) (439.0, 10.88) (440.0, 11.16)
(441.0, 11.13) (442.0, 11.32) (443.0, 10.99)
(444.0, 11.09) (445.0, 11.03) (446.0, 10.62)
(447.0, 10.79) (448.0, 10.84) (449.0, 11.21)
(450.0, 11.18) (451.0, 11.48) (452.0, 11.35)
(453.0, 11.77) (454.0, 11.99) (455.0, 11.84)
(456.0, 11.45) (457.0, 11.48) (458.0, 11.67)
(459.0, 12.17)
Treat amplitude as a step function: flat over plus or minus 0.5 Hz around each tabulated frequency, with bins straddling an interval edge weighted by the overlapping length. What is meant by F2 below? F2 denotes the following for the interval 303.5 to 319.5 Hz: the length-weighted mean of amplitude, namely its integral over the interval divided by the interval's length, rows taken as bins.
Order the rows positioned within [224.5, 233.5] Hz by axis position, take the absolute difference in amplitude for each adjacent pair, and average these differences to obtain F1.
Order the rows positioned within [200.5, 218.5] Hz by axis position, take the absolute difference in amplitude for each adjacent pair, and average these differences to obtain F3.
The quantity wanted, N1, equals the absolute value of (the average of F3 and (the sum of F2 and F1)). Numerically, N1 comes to 6.16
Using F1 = 0.256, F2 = 11.9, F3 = 0.162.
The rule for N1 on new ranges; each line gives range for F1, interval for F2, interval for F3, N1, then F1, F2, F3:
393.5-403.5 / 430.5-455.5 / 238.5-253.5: 5.91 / 0.304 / 11.3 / 0.199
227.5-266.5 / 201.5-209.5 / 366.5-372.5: 6.56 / 0.234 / 12.5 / 0.350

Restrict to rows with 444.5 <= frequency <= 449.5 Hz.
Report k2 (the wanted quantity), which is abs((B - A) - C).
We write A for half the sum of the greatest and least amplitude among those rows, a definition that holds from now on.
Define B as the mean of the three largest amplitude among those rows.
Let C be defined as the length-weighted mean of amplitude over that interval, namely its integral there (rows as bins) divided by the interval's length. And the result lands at 10.8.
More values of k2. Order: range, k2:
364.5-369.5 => 10.5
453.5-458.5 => 11.6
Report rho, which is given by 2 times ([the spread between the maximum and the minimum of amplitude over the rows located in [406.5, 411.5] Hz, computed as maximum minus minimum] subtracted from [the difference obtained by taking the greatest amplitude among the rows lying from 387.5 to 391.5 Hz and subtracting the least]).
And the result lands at -0.9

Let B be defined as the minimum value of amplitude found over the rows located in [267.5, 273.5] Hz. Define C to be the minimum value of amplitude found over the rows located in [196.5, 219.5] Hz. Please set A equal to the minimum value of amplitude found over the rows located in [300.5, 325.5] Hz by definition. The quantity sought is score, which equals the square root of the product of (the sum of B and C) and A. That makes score 15.6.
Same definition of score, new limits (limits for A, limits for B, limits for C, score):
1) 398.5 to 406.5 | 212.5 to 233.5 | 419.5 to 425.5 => 15.0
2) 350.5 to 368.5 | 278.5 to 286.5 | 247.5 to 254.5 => 15.3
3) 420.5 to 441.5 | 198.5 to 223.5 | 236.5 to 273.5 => 15.4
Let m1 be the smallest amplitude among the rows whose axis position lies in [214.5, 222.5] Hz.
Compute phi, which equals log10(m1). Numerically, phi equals 1.04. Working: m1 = 10.89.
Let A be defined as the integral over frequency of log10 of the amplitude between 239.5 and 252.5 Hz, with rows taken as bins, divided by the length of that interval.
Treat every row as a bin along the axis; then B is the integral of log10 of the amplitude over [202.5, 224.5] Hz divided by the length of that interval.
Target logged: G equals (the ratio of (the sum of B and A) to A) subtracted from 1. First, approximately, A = 1.07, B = 1.09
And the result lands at -1.02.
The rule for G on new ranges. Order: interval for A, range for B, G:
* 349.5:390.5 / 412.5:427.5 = -0.99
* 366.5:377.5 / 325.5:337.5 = -1.05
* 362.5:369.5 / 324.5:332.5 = -1.05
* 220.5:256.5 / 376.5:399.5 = -0.99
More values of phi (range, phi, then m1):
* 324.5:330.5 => 1.09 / 12.28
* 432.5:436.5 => 1.05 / 11.23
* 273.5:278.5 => 1.03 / 10.6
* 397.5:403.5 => 1.01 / 10.16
